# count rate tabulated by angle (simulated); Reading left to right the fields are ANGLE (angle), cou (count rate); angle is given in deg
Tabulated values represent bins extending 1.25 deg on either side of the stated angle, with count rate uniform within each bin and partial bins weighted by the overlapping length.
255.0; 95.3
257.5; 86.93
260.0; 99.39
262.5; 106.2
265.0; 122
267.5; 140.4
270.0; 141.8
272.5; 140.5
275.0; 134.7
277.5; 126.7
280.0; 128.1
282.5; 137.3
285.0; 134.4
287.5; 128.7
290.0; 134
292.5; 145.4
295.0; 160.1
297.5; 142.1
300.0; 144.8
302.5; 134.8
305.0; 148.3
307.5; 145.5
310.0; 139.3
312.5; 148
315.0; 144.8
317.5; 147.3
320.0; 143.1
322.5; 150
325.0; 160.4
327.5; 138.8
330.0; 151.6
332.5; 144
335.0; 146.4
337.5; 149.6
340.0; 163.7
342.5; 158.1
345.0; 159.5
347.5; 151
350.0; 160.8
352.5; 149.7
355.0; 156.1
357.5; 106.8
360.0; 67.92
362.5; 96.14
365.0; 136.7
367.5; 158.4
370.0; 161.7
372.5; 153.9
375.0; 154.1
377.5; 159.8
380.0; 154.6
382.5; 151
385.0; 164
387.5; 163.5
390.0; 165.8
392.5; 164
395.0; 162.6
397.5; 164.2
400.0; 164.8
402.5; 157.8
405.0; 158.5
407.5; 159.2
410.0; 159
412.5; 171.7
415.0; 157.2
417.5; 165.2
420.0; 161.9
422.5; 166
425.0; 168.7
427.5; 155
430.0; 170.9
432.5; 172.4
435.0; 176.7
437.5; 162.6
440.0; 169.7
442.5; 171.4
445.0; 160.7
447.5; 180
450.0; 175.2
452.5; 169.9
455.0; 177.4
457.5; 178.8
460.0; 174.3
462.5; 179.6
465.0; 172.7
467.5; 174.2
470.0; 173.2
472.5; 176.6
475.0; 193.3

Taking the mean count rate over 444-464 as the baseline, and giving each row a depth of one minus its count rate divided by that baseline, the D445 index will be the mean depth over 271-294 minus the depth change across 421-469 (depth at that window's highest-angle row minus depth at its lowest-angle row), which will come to 0.28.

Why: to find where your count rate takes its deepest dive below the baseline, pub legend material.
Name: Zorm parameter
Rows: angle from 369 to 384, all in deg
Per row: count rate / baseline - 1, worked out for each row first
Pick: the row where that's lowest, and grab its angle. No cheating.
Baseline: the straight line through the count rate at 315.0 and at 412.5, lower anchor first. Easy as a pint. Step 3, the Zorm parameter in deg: 382.5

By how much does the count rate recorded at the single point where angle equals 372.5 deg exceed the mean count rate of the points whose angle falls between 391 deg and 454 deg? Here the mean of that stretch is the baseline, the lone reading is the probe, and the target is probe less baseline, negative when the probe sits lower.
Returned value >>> -12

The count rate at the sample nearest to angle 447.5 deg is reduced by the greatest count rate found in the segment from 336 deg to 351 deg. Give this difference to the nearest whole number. 16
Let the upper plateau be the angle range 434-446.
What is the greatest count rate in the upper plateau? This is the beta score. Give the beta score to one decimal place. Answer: 176.7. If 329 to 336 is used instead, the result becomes 151.6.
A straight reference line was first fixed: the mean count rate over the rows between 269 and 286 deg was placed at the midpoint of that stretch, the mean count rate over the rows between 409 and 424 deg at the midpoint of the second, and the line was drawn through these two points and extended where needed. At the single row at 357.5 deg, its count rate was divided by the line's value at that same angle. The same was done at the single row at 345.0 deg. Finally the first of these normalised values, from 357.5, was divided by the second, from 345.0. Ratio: 0.66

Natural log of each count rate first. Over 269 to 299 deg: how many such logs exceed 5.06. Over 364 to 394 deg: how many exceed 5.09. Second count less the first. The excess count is 3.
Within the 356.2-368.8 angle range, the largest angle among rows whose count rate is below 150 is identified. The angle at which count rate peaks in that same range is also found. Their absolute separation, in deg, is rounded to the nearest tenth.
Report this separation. 2.5 deg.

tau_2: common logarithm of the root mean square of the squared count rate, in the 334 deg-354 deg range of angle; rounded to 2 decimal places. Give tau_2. 4.38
